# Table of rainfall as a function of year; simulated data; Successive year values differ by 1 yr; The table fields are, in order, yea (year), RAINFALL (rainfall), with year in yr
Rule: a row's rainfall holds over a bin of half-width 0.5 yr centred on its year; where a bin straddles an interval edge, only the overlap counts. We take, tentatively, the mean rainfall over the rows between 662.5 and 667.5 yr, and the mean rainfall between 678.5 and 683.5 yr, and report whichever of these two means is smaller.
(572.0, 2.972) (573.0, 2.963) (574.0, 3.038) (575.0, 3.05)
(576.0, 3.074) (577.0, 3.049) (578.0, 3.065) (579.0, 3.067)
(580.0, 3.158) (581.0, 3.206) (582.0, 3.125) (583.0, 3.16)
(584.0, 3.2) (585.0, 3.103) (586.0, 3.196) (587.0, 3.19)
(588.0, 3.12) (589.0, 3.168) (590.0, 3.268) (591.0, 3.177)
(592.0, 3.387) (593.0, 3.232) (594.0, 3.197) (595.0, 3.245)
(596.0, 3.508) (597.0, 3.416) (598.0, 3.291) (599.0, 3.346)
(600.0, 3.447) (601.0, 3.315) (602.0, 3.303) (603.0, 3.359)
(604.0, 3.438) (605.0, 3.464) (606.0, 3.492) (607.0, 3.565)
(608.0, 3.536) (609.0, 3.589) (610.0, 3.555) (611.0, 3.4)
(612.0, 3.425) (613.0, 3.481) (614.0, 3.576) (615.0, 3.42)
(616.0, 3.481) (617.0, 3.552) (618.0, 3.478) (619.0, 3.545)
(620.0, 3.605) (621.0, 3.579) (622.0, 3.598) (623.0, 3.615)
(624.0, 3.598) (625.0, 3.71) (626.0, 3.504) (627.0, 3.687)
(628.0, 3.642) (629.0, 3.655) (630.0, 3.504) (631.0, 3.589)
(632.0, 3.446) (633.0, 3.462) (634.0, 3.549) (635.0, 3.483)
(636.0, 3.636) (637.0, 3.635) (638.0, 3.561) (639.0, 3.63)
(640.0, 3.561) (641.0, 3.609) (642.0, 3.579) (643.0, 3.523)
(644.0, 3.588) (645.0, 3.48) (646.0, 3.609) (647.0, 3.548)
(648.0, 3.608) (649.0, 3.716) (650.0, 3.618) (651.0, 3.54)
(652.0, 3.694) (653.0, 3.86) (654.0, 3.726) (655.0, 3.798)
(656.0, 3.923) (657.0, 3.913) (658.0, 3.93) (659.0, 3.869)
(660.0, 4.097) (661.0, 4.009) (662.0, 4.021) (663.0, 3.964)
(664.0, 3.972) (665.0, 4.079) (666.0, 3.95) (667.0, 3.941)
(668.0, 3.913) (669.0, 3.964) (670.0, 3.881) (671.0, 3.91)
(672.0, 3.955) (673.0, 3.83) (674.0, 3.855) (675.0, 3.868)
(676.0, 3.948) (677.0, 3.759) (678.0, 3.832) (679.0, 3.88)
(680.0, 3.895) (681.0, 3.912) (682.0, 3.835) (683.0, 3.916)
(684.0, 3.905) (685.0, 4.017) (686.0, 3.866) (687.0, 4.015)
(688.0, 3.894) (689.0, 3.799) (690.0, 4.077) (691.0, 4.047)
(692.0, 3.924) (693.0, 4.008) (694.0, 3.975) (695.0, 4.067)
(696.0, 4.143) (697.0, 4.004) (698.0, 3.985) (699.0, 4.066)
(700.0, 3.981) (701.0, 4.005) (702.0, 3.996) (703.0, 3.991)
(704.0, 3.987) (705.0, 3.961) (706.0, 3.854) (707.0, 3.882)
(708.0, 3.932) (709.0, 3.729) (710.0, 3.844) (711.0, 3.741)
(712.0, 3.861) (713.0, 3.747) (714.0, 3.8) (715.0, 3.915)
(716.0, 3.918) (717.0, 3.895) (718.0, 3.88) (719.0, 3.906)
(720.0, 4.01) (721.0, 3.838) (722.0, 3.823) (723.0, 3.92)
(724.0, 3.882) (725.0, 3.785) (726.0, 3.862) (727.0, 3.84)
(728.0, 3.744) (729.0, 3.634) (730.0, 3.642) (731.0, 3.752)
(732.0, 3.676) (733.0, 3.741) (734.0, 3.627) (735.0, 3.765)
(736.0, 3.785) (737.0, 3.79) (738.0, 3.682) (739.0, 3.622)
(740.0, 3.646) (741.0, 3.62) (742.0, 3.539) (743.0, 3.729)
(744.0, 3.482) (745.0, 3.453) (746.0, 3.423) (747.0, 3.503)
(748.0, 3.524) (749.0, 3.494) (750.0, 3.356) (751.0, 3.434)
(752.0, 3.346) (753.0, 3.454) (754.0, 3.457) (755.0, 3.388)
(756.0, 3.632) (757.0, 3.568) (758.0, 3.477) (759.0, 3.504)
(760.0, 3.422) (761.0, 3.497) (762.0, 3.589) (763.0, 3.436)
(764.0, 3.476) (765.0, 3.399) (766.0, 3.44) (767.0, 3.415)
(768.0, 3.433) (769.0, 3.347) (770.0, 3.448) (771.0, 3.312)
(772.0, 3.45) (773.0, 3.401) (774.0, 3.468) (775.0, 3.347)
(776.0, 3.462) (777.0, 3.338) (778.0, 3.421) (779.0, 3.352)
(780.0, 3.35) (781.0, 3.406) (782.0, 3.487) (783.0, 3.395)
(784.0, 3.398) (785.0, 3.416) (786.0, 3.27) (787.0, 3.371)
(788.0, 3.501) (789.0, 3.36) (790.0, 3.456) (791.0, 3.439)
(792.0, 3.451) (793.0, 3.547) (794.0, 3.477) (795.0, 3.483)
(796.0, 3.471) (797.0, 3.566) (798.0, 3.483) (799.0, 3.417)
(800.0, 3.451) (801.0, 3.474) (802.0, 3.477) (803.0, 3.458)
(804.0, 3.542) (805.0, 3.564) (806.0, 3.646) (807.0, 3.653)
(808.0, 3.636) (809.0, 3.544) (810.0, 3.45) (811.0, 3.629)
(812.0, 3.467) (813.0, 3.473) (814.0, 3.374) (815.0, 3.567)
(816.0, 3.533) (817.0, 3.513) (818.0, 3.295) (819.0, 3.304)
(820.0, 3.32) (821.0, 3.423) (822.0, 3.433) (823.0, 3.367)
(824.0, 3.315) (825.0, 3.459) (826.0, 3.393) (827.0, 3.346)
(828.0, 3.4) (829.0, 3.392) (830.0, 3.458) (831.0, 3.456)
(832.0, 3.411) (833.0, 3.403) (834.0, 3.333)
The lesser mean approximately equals 3.89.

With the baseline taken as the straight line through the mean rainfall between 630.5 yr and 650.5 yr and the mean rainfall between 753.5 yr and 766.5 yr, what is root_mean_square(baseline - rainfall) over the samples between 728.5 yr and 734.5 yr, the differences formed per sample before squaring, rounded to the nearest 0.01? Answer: 0.18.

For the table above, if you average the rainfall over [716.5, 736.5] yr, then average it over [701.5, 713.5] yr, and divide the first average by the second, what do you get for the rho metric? 0.98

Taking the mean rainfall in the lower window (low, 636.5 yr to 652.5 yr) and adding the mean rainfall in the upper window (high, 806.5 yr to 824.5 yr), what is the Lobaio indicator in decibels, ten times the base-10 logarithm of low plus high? 8.48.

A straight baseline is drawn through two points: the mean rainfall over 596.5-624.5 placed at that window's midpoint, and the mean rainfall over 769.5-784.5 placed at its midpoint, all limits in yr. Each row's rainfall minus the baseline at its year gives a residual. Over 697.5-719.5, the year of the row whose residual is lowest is 709.0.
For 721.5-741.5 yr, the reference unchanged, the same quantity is 741.0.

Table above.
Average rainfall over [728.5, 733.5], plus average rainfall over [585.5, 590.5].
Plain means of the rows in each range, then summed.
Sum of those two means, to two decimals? 6.88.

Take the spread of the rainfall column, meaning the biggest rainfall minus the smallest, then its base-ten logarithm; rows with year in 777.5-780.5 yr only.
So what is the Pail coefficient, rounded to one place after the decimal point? -1.1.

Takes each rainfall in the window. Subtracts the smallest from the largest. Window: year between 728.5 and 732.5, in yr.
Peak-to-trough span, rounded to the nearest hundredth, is 0.12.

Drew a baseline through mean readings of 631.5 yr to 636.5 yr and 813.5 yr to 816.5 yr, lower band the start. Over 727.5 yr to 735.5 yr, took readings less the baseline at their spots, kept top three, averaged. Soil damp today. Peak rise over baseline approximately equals 0.25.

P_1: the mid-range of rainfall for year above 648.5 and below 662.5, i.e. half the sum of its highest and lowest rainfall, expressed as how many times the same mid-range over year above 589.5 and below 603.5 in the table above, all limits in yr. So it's 1.14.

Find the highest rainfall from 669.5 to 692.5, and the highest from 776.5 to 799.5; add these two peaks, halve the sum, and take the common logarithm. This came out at 0.582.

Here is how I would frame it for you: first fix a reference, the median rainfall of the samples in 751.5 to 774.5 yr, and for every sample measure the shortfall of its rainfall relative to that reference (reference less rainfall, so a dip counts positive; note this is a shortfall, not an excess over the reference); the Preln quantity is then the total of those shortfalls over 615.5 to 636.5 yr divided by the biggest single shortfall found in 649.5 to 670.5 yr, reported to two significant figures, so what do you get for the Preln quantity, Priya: 27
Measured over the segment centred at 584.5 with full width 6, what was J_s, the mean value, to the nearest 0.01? 3.16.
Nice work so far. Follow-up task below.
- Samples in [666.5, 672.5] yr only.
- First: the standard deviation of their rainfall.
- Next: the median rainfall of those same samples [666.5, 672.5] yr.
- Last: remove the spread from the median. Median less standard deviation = 3.90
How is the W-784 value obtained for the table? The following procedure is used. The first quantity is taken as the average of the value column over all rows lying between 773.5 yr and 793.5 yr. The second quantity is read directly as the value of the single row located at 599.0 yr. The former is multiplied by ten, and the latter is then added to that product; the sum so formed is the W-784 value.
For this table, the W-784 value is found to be 37.46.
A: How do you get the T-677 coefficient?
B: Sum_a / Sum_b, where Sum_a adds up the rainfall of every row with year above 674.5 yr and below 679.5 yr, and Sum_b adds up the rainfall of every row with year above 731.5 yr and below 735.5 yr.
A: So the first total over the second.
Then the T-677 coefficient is 1.3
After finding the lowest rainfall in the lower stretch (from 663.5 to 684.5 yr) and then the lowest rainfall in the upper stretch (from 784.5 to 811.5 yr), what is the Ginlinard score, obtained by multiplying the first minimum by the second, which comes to 12.3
